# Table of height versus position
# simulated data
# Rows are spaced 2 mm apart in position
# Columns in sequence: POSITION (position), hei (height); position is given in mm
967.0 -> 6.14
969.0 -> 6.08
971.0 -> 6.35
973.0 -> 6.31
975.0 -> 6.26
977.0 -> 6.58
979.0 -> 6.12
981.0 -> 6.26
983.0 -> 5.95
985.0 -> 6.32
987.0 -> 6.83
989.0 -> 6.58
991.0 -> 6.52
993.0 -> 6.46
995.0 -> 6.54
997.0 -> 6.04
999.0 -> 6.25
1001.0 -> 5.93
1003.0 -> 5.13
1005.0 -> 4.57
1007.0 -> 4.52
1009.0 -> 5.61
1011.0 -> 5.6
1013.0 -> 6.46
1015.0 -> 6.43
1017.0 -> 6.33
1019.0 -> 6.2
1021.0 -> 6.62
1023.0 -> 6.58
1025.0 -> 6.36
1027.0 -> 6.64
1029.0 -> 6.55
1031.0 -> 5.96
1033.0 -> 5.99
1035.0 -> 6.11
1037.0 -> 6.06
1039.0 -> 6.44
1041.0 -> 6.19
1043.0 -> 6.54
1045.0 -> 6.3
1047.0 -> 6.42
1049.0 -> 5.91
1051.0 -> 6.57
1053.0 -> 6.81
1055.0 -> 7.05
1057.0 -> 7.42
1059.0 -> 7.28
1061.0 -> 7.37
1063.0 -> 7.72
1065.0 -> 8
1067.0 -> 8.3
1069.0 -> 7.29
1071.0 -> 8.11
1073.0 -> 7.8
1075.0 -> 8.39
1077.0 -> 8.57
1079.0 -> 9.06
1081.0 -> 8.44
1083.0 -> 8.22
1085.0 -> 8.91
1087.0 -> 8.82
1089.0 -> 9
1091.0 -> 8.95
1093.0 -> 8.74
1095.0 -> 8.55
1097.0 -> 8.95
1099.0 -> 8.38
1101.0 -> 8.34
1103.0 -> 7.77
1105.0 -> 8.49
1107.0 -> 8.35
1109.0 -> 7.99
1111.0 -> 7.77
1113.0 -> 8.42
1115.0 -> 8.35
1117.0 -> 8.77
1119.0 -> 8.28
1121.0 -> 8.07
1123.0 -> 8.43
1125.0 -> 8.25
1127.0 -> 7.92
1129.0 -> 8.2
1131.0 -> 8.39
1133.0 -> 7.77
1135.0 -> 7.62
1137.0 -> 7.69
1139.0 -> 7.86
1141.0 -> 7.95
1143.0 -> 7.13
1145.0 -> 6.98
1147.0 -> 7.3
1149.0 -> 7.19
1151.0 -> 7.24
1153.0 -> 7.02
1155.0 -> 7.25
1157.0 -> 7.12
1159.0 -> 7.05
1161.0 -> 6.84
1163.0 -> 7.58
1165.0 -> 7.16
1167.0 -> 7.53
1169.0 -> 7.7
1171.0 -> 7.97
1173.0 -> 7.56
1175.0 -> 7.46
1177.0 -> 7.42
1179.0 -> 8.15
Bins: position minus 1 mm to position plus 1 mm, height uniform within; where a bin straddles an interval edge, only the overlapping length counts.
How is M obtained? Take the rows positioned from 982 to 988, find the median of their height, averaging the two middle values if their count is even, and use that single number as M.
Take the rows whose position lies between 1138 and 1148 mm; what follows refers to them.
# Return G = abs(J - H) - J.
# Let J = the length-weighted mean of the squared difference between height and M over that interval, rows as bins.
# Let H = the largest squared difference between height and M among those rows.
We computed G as -0.18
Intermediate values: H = 2.7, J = 1.4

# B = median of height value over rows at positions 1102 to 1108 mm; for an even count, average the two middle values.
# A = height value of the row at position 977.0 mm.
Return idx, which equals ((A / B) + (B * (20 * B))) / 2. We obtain 698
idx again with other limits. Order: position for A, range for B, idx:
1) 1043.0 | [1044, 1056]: 422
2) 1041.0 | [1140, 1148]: 521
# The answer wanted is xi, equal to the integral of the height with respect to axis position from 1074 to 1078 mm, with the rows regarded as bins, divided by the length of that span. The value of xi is 8.5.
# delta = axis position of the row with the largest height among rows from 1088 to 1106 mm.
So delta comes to 1089.0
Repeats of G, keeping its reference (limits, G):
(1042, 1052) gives 0.05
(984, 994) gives 0.11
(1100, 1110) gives -2.41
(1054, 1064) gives -0.33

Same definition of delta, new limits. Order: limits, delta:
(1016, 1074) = 1067.0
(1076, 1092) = 1079.0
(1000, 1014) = 1013.0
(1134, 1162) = 1141.0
